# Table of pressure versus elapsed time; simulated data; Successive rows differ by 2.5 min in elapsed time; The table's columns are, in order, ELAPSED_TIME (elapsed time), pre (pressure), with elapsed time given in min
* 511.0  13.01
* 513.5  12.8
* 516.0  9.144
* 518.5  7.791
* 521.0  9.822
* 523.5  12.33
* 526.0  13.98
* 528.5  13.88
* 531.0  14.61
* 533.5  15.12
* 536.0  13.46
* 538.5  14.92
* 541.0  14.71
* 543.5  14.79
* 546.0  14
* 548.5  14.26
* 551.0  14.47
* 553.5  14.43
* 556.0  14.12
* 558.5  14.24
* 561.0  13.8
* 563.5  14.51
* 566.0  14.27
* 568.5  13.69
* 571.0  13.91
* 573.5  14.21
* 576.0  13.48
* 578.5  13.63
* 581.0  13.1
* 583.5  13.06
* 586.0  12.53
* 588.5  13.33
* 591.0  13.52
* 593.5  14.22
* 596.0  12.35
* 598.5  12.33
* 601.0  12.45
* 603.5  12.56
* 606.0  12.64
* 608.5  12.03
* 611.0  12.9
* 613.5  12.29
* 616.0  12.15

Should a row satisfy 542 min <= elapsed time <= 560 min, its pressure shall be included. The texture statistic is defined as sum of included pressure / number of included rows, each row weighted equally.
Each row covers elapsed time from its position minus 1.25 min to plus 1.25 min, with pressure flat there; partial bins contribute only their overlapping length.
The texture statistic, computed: 14.3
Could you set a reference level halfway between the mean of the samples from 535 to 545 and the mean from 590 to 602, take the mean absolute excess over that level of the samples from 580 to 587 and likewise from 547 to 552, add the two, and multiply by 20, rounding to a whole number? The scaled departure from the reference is 29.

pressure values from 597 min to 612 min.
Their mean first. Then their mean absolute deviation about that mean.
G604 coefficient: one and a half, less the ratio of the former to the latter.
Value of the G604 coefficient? -57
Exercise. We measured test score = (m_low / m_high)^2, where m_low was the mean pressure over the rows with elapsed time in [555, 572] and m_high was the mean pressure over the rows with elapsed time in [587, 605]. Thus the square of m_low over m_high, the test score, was 1.18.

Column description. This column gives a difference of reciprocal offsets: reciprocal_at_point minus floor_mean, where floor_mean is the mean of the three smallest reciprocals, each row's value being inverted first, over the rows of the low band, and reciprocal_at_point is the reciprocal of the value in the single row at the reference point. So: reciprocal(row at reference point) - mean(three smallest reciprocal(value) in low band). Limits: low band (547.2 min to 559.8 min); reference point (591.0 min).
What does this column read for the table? 0.0045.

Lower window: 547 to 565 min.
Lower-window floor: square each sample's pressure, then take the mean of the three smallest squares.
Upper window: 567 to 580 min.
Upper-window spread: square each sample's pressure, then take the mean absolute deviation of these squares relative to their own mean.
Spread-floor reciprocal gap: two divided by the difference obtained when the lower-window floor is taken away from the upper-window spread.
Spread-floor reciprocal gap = -0.0104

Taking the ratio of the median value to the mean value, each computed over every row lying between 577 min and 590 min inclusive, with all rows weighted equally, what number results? 1.00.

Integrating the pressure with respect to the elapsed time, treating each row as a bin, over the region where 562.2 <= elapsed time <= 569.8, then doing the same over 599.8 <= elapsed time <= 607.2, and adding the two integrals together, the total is 200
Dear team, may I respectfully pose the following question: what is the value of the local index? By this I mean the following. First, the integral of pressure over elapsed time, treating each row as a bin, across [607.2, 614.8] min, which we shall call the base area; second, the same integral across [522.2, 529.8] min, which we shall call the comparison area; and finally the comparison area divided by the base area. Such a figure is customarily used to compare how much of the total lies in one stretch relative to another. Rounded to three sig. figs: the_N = 1.08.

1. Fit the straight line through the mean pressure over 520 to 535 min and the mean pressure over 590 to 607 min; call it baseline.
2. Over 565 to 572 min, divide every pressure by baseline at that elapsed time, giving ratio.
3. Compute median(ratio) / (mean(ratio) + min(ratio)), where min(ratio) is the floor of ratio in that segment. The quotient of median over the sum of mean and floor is 0.504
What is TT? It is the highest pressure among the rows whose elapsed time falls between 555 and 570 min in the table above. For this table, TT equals 14.51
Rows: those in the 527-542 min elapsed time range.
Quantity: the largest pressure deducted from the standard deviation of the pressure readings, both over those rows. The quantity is -14.5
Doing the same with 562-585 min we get -14.0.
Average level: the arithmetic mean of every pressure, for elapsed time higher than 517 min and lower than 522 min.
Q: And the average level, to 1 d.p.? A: 8.8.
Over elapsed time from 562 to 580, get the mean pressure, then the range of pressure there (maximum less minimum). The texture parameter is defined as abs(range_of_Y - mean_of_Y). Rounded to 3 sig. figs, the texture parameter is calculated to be 12.9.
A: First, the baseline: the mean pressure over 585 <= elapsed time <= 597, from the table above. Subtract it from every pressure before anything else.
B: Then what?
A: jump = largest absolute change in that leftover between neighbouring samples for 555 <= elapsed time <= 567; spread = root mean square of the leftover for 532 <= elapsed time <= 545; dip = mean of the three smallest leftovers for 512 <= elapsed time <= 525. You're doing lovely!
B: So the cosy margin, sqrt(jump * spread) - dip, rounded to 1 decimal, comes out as 5.3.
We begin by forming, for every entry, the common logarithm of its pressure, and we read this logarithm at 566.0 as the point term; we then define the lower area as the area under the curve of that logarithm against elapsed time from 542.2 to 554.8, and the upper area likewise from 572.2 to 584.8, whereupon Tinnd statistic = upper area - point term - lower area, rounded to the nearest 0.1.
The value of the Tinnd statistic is -1.5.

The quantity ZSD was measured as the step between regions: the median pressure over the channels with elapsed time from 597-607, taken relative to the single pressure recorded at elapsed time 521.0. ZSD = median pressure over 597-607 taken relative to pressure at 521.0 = 2.7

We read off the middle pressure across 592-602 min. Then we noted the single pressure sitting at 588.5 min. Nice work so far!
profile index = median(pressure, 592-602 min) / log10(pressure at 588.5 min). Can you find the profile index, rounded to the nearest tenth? 11.0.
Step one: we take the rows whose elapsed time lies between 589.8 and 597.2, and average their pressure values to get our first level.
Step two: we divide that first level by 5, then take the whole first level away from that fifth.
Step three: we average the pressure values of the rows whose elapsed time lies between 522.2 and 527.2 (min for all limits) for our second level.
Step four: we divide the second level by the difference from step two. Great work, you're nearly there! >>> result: -1.23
